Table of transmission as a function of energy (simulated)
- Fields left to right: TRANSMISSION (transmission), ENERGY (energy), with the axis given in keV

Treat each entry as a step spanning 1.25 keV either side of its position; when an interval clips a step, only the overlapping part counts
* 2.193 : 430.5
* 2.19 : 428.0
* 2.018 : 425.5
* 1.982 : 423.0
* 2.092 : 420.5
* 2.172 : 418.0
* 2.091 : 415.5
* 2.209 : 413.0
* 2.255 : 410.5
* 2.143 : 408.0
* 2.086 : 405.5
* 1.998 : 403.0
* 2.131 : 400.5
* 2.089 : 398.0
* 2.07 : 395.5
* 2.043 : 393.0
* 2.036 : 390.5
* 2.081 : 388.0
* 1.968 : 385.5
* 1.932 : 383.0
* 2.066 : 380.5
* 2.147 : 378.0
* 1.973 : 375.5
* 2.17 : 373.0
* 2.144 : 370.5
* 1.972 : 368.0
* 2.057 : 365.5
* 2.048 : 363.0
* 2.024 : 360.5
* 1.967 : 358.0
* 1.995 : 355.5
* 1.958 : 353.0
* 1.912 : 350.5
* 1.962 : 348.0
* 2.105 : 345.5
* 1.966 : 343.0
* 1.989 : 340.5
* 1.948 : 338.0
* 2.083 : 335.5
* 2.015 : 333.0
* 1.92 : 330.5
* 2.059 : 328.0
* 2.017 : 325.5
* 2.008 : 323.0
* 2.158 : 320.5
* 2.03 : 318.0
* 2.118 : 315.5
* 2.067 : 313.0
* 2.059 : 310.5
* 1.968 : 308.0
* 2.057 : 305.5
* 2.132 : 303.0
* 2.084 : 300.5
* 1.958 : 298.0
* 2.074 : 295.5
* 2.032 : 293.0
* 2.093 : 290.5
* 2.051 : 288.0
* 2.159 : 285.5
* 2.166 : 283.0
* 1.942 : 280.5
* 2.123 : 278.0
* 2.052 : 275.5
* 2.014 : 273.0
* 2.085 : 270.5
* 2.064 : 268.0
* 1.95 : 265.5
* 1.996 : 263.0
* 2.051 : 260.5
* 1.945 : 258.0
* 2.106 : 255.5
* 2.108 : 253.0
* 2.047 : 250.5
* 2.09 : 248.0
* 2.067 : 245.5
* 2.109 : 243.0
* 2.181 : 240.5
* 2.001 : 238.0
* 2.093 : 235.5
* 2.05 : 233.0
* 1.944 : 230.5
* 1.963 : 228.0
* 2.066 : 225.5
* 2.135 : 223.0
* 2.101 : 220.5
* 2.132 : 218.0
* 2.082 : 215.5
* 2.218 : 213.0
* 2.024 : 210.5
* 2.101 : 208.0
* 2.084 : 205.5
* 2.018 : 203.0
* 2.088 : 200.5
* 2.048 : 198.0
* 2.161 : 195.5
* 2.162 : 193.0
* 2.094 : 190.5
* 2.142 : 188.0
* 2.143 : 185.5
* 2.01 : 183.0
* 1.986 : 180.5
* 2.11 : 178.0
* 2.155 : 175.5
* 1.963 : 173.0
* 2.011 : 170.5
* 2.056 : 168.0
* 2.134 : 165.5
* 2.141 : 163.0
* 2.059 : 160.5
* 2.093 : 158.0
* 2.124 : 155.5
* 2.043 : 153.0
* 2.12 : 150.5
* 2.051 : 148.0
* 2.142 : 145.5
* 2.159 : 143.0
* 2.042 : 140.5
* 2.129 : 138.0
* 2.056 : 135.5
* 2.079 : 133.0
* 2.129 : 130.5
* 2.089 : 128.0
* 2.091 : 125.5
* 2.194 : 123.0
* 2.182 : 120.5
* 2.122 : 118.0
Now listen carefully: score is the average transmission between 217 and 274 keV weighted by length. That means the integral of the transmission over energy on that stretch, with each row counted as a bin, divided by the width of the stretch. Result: 2.06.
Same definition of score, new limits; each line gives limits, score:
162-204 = 2.08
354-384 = 2.04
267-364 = 2.04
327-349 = 2.01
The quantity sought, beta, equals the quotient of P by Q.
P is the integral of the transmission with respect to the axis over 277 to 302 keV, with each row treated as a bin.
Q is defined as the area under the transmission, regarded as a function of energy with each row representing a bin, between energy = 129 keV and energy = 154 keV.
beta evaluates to 0.99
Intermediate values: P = 51.7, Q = 52.4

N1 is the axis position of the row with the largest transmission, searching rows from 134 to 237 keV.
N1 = 213.0 keV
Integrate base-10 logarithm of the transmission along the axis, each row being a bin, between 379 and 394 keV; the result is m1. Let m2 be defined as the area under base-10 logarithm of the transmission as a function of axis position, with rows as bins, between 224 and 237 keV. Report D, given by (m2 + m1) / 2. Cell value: 4.28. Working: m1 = 4.6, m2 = 3.98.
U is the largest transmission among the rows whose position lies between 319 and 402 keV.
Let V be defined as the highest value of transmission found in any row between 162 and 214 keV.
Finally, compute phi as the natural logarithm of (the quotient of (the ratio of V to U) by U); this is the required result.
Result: -0.753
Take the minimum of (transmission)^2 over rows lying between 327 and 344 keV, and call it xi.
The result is 3.7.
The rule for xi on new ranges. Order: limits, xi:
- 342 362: 3.7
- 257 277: 3.8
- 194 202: 4.2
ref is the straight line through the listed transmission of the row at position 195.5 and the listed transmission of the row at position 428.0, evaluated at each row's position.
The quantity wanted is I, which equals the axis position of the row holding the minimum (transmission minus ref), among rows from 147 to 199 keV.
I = 173.0 keV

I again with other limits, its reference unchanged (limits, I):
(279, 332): 330.5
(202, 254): 230.5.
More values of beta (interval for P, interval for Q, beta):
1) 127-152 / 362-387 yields 1.02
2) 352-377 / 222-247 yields 0.99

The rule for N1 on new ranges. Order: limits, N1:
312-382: 373.0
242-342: 283.0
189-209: 193.0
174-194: 193.0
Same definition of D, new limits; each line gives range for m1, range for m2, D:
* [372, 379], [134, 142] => 2.39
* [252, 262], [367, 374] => 2.68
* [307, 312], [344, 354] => 2.25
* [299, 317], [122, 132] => 4.47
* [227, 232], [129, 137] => 2.01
